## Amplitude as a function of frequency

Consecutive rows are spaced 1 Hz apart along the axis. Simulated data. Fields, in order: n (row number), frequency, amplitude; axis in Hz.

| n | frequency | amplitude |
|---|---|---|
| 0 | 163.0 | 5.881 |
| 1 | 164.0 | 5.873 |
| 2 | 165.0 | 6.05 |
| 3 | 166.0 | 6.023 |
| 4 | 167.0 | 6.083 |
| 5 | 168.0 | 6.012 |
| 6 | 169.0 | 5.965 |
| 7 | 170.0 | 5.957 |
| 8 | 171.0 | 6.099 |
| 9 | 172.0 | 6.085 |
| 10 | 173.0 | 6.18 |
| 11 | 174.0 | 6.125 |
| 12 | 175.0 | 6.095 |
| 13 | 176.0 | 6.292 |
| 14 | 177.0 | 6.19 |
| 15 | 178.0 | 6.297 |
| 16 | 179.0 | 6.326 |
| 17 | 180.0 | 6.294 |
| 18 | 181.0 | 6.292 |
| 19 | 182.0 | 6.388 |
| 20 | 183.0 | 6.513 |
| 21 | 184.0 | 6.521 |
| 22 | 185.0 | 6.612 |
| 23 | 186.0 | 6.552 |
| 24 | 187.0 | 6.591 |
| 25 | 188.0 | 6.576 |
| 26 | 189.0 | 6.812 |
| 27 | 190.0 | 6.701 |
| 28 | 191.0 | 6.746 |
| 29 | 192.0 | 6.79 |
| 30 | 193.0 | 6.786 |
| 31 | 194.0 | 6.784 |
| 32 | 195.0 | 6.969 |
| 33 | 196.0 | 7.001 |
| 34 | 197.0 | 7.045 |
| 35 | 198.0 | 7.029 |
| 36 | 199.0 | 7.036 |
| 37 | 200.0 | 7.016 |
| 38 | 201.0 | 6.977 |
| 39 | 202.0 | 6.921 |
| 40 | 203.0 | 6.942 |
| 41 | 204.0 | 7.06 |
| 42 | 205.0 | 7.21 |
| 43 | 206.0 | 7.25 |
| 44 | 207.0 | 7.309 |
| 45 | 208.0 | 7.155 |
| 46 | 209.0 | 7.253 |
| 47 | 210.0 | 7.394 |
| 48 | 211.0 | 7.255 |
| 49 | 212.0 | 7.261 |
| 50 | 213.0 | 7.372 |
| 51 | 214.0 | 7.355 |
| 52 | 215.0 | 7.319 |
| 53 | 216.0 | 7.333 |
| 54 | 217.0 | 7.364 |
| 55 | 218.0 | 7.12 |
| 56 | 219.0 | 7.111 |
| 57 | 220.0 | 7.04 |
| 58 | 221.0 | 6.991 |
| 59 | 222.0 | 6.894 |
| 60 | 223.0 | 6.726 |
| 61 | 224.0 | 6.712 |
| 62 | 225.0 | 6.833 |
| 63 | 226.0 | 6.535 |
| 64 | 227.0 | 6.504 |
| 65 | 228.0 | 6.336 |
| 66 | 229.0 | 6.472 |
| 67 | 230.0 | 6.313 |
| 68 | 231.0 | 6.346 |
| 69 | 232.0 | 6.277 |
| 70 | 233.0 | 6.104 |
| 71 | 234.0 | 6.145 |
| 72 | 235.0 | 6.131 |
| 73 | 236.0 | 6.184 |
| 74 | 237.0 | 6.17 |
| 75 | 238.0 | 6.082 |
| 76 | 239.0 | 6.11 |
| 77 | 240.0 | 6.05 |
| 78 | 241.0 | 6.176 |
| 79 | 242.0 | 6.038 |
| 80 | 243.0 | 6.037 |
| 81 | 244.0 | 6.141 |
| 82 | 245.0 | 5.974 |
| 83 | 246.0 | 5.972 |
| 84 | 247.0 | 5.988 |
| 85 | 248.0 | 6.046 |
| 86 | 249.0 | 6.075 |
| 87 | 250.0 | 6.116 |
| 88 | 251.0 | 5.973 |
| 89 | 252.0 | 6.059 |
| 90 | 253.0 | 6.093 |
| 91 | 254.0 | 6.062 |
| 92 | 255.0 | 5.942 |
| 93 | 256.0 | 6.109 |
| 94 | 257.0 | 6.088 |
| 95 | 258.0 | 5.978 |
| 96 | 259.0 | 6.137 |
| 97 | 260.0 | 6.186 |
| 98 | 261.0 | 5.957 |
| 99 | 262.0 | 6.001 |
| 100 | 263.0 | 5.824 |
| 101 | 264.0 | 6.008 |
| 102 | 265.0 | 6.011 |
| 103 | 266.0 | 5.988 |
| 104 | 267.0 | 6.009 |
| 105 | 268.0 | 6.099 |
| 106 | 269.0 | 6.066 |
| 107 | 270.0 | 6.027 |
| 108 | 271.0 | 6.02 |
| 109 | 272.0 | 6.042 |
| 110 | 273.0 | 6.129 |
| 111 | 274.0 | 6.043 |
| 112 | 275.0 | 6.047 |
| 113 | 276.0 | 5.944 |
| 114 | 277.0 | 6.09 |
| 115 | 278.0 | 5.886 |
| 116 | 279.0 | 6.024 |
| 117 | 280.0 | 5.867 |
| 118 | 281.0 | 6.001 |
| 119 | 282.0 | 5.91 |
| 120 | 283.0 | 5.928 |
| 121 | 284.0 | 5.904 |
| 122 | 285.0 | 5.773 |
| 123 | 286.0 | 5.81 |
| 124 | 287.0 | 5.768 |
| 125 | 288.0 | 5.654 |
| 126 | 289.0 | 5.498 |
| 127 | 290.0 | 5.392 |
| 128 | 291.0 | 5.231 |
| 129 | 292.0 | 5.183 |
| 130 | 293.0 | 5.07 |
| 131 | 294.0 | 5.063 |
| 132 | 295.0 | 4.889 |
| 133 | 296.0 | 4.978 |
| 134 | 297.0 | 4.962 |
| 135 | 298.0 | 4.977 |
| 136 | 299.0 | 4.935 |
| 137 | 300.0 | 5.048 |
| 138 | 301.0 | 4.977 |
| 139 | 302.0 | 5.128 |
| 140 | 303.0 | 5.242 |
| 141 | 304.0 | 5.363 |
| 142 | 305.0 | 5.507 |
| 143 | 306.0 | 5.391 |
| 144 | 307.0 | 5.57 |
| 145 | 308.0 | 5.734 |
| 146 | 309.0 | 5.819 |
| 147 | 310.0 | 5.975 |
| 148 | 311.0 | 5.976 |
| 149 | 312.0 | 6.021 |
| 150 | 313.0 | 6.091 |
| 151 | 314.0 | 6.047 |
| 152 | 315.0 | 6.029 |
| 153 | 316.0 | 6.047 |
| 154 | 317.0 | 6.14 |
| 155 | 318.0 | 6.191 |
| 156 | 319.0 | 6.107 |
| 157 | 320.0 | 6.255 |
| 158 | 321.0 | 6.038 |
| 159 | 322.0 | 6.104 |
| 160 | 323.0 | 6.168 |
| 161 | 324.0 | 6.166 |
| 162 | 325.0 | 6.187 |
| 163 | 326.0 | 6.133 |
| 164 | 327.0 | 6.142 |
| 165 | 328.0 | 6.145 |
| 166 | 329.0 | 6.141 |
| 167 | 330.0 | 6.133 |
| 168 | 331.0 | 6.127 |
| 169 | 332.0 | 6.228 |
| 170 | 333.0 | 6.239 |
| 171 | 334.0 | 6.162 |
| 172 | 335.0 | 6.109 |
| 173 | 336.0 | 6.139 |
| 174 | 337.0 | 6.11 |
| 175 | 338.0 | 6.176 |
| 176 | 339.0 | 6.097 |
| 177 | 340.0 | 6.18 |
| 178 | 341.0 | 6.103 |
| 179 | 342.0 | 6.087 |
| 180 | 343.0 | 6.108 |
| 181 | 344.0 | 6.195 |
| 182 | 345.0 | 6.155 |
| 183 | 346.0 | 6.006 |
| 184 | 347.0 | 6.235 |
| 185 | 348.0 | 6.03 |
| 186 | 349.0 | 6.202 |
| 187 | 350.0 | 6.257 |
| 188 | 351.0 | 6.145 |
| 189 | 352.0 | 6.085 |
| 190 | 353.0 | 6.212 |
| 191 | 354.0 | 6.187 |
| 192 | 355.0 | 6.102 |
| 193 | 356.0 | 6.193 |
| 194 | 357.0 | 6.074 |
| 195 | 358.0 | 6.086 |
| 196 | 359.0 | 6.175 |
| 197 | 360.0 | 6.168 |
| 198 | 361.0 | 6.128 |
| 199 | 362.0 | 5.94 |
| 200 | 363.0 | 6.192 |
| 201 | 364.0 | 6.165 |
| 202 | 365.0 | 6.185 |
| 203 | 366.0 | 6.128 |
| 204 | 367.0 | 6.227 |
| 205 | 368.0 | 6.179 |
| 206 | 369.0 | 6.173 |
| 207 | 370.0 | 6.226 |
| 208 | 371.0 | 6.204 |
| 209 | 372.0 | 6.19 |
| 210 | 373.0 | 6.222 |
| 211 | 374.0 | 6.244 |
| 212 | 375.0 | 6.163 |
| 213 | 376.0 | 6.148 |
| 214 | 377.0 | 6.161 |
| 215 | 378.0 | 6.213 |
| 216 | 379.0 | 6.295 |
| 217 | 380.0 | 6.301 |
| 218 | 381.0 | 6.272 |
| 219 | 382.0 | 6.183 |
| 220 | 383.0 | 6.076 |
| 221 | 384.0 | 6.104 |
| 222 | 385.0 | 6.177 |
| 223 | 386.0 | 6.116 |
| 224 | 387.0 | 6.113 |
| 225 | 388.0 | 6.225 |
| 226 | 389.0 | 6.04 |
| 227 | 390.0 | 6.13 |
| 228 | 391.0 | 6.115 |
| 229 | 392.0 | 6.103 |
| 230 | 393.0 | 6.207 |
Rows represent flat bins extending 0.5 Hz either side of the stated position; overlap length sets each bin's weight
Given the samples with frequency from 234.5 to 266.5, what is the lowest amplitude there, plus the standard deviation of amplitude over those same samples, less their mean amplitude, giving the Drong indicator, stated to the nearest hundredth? -0.15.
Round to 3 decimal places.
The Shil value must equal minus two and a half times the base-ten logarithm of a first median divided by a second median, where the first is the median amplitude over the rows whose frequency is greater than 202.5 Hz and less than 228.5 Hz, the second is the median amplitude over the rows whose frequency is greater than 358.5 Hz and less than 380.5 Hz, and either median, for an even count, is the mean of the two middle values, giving -0.156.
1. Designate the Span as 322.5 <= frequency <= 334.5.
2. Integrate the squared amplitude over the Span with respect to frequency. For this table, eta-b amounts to 456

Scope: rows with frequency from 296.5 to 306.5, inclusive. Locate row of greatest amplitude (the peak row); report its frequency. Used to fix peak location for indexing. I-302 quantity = 305.0 Hz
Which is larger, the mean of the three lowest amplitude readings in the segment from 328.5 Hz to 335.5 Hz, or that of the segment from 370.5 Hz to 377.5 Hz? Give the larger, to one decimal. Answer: 6.2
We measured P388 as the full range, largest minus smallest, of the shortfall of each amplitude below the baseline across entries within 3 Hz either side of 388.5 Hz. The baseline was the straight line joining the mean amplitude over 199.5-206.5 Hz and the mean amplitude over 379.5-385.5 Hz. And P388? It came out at 0.18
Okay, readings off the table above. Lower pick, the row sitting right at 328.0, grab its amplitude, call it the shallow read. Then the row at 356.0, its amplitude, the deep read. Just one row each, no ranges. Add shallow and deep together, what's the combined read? 12.3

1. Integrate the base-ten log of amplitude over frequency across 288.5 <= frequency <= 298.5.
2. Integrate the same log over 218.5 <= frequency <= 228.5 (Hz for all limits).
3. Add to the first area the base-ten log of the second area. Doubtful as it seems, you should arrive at 8.01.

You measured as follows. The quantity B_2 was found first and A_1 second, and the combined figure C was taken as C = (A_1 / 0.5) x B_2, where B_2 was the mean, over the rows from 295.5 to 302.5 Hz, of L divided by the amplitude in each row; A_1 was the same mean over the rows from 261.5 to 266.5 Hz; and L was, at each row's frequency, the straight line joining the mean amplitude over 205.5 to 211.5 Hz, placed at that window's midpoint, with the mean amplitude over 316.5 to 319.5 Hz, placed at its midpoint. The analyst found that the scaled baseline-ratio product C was 2.85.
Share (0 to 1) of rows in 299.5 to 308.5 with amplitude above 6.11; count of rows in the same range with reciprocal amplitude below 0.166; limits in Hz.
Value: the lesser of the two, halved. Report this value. 0.0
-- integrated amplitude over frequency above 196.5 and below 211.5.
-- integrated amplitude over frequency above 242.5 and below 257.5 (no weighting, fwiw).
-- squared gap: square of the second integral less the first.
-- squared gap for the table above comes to 262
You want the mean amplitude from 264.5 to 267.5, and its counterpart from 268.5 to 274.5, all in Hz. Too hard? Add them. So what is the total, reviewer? 12.1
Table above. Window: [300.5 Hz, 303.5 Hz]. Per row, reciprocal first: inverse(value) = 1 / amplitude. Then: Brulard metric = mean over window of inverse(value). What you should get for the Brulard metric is 0.1956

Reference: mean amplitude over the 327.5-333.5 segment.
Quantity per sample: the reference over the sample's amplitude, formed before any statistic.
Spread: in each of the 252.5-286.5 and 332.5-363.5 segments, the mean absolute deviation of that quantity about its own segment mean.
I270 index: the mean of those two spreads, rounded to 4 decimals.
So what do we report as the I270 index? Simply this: 0.0112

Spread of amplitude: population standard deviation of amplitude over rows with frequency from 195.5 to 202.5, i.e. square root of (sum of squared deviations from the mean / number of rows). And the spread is 0.040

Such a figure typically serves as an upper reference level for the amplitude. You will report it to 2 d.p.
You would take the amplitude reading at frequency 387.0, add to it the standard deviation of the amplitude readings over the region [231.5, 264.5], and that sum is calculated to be 6.20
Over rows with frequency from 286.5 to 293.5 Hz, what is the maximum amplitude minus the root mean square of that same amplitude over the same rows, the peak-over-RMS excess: 0.36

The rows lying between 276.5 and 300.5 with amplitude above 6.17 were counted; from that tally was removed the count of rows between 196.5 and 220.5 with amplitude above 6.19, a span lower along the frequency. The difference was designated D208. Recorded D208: -24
